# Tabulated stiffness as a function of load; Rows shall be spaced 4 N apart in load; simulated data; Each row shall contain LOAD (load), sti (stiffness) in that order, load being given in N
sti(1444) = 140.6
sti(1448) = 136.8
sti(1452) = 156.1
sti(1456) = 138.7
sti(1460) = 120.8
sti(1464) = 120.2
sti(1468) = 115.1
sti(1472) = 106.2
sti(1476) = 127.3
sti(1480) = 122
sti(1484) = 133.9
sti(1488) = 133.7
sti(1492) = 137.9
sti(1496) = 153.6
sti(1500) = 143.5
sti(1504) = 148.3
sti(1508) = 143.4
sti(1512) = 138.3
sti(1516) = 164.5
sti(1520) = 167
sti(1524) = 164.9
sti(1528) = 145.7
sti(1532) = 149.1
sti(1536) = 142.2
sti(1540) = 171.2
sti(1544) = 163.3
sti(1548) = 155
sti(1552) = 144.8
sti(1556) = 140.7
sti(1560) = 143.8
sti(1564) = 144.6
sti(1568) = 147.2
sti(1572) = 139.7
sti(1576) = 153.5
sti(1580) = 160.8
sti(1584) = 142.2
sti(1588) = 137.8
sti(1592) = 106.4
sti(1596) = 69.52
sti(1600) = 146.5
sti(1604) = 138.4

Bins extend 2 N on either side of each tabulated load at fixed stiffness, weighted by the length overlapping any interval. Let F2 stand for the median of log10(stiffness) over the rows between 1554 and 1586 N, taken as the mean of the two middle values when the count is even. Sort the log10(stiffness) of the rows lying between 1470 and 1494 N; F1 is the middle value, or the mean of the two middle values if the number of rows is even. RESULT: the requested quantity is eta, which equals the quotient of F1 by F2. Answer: 0.98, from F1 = 2.12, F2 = 2.16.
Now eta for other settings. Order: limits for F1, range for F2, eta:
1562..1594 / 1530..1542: 0.99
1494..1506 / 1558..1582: 1.00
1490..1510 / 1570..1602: 1.00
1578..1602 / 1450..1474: 1.03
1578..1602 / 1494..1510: 0.99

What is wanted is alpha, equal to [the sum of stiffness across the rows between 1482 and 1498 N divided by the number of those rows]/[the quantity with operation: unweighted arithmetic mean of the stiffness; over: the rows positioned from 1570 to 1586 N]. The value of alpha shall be 0.94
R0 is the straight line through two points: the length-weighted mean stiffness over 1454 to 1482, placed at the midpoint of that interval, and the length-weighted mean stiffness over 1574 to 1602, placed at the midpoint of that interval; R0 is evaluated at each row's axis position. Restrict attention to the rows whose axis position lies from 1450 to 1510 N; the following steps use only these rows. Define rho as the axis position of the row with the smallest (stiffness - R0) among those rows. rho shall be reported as 1472 N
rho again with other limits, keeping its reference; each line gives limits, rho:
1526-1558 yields 1556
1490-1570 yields 1556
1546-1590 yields 1588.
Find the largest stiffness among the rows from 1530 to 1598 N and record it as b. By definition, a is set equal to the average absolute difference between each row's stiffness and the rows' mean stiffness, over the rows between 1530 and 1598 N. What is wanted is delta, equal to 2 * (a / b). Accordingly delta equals 0.158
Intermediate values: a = 13.6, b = 171.2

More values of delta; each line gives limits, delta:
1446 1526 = 0.159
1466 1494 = 0.133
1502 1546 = 0.126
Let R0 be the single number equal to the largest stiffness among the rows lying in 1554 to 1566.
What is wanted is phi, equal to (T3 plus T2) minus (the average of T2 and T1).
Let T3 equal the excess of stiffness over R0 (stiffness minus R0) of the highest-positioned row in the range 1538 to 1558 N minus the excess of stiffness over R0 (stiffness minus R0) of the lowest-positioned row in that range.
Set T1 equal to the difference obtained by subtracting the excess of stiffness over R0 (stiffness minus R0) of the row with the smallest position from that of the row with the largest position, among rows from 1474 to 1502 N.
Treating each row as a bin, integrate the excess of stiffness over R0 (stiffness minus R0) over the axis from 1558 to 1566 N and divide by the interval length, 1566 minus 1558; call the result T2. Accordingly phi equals -39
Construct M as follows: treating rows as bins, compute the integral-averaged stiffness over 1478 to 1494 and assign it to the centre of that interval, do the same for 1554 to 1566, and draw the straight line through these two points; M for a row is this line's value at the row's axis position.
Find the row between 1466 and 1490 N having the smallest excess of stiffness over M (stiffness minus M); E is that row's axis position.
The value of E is 1472 N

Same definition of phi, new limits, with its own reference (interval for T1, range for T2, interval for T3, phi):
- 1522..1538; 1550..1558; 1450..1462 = -25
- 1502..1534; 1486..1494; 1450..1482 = -39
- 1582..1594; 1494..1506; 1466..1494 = 43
